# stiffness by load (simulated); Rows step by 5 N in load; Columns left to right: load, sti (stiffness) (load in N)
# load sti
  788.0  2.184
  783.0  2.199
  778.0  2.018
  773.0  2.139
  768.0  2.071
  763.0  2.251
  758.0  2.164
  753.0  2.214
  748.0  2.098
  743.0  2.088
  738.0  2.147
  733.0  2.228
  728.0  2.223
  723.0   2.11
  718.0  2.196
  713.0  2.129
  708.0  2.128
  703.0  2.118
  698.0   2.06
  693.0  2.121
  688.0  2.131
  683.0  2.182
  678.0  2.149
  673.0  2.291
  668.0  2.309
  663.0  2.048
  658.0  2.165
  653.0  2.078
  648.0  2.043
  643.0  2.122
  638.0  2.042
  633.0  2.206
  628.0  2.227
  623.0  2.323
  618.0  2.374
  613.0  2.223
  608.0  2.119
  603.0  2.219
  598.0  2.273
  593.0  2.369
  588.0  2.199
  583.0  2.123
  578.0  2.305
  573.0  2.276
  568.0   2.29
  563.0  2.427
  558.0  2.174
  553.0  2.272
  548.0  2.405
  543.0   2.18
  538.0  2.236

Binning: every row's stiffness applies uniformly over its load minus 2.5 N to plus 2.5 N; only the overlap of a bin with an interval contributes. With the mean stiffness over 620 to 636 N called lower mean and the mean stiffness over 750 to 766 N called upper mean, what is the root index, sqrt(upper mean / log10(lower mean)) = 2.50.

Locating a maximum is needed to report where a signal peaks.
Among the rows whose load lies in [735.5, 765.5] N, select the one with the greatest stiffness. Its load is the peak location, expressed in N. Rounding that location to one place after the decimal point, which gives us 763.0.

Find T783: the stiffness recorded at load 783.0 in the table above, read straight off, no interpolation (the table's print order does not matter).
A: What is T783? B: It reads 2.199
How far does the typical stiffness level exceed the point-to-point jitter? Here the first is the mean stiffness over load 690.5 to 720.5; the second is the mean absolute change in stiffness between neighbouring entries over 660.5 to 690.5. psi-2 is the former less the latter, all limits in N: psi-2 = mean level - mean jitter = 2.02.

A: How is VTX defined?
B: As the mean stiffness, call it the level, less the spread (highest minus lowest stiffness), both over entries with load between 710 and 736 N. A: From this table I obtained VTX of 2.06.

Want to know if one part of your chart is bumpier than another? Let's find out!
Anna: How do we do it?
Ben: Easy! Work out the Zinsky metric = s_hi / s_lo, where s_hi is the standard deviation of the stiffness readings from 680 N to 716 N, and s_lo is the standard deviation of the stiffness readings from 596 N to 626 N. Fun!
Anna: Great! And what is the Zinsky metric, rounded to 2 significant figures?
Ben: 0.40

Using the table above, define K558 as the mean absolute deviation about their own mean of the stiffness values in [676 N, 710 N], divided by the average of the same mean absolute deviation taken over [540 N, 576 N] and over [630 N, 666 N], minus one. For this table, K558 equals -0.6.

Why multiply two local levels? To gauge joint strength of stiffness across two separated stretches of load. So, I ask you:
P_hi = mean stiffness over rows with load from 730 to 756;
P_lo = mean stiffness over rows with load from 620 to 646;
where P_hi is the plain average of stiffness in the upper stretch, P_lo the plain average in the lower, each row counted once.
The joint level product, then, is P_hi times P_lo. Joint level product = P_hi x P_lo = 4.71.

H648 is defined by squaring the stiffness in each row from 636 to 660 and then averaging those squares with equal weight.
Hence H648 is 4.37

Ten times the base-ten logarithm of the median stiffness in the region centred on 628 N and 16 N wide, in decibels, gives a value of 3.48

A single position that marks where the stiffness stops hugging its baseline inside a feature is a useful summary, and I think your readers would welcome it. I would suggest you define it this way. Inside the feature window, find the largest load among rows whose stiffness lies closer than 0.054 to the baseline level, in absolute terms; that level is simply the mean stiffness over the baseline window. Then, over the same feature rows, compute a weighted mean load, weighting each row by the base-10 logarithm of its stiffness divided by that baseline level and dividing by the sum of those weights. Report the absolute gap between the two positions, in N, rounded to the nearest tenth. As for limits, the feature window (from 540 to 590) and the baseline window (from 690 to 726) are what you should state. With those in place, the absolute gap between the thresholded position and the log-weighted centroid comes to 20.0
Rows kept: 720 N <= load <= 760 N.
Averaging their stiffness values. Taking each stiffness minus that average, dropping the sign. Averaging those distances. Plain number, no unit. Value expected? 0.048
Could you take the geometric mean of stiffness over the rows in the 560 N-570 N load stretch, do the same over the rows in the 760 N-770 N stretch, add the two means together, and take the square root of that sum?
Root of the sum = 2.13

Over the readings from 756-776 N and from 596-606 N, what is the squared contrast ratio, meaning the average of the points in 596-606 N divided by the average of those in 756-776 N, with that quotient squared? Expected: 1.08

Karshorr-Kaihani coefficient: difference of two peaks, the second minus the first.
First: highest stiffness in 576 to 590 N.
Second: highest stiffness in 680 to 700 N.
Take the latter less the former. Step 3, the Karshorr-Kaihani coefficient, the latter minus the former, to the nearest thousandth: -0.123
